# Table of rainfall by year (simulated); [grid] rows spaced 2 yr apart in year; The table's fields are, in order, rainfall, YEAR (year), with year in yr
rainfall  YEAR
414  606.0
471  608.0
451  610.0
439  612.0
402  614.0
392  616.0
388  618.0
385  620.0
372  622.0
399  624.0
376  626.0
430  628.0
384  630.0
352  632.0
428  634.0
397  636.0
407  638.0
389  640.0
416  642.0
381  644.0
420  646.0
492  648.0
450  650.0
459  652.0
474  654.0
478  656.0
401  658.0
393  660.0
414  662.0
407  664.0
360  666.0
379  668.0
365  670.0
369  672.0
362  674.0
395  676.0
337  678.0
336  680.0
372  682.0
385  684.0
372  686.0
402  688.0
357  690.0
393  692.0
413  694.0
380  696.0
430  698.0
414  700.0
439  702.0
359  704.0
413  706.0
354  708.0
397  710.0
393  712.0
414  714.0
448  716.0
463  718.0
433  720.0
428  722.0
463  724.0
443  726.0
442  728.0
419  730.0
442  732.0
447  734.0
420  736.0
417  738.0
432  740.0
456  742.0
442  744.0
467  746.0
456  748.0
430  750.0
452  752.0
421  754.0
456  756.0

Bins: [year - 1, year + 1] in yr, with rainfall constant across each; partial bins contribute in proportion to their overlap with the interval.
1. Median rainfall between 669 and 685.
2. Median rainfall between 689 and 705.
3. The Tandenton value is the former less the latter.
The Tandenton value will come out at -36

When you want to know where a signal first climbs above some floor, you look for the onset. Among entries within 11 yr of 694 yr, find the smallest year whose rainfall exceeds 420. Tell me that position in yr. 698.0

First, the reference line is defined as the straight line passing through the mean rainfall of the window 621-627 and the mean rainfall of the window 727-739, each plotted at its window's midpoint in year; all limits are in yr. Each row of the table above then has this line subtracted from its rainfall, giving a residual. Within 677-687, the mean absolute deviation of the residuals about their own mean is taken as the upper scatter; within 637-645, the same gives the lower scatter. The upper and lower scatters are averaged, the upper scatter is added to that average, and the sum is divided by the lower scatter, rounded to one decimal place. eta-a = 2.5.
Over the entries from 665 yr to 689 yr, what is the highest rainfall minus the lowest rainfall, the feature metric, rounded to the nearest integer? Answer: 66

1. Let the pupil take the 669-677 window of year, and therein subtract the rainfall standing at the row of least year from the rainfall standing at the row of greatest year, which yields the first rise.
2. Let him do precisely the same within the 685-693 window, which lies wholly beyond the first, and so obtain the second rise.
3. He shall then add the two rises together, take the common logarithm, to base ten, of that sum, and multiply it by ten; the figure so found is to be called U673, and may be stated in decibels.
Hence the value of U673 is 17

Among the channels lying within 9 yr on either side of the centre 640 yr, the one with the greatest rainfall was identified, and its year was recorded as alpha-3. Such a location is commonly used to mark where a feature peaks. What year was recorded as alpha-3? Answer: 648.0 yr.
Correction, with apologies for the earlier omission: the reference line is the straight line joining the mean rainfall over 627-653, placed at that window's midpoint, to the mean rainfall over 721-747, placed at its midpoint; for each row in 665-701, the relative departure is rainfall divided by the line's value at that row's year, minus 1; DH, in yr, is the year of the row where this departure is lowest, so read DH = 680.0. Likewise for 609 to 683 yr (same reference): 680.0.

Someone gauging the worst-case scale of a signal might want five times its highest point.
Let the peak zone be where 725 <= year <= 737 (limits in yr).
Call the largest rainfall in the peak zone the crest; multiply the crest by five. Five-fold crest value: 2235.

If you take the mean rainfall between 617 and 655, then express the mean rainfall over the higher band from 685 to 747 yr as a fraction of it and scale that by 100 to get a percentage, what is 102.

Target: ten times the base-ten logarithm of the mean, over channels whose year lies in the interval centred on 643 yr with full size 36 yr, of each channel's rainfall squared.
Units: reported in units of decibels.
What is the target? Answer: 52.5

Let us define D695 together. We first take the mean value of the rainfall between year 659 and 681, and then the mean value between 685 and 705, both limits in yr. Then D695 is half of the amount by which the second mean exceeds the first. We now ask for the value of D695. 11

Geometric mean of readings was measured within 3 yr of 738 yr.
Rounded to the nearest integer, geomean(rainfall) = 423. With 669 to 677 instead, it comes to 373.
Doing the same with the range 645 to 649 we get 455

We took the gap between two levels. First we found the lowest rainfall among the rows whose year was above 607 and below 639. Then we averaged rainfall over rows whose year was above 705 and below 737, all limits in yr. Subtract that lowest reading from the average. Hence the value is 74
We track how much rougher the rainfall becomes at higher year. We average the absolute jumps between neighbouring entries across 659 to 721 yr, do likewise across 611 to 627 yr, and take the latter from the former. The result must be 12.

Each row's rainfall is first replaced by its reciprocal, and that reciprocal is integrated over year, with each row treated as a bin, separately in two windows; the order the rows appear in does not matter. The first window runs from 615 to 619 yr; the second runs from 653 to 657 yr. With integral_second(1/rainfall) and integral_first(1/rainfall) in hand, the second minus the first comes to -0.0019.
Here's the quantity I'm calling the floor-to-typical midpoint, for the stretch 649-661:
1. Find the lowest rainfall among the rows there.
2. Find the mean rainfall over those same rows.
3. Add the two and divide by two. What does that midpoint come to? 418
